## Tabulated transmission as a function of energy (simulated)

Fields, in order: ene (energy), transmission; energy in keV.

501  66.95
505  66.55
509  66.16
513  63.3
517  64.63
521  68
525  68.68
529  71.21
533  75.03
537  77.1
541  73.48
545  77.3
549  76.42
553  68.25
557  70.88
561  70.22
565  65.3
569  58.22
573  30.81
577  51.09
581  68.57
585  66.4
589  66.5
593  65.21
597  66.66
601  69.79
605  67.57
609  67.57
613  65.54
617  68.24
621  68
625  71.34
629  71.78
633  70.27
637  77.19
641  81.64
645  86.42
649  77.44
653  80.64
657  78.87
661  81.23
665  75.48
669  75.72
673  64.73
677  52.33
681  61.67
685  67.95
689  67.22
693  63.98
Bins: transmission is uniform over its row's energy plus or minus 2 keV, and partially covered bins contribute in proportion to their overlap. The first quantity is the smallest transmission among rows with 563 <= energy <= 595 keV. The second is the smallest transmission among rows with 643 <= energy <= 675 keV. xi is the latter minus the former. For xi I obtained 34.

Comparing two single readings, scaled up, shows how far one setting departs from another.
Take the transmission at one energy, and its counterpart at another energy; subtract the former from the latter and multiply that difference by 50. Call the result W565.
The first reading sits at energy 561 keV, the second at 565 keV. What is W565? -246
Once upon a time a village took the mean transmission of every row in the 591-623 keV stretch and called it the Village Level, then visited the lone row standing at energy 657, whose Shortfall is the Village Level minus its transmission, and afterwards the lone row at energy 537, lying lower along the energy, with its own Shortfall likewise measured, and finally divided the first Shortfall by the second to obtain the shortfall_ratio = 1.2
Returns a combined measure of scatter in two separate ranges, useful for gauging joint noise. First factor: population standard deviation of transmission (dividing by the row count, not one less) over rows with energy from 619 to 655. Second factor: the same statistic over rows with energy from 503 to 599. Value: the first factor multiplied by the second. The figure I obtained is 54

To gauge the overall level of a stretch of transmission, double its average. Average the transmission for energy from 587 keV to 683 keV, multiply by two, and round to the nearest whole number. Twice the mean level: 143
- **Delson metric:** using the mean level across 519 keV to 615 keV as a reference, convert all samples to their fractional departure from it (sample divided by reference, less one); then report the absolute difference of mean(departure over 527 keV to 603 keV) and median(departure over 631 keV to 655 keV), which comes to 0.18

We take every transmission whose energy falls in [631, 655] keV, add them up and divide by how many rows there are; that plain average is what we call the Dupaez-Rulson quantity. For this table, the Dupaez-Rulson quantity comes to 78.9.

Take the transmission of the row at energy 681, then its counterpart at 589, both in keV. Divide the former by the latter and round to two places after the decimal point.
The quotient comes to 0.93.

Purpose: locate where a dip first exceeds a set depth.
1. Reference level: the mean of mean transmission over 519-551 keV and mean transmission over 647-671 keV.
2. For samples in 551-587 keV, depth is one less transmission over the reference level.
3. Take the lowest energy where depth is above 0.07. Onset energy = 553 keV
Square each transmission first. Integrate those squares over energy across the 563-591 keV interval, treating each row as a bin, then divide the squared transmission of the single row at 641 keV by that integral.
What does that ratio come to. 0.067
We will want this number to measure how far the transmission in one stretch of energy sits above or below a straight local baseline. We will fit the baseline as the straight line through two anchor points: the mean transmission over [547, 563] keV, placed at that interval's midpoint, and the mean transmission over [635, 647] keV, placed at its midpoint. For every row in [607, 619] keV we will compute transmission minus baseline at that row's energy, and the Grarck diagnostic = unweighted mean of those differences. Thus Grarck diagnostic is -11.3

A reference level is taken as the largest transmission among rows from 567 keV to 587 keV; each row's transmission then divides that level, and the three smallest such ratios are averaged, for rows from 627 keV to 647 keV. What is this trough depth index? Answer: 0.84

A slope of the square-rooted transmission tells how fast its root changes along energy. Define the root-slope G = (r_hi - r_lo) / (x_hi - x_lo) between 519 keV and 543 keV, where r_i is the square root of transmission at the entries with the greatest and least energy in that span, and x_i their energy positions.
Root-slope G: 0.016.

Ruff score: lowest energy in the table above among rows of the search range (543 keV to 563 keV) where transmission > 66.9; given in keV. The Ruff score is 545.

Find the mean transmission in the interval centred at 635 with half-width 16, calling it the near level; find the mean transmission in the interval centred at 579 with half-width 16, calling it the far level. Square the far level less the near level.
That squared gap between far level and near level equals 272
